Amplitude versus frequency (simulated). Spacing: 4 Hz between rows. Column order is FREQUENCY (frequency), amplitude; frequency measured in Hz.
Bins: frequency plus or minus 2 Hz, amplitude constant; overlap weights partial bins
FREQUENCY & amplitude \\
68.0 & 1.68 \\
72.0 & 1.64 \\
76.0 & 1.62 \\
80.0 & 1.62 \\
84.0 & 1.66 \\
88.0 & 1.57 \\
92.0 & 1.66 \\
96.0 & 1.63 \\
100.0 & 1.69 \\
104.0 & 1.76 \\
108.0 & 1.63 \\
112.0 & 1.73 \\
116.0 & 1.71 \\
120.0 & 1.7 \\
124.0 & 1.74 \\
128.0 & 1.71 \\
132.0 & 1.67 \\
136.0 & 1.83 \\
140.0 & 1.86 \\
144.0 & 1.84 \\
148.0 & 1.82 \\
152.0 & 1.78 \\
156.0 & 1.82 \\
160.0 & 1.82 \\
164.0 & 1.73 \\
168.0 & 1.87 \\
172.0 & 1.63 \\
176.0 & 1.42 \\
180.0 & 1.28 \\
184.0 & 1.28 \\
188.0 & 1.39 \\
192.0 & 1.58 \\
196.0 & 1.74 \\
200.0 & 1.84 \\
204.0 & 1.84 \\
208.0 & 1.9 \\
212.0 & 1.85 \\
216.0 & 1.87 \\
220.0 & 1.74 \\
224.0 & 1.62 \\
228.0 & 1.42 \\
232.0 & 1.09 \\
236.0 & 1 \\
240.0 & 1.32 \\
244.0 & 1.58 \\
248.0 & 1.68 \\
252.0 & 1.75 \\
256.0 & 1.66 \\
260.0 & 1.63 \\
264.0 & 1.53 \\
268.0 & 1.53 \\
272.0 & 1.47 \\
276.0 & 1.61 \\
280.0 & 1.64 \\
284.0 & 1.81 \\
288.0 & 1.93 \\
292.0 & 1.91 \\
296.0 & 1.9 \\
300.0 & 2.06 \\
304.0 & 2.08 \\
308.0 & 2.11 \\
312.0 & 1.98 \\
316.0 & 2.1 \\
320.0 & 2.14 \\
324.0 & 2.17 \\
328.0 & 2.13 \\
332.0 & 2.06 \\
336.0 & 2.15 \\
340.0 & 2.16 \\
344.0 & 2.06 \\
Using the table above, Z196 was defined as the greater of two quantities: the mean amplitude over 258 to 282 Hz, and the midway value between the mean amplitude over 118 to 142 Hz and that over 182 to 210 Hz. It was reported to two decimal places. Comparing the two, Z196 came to 1.70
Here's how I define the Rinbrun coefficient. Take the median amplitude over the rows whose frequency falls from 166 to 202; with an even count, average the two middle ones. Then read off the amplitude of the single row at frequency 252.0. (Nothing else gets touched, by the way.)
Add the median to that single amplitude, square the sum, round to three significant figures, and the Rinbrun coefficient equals 11.1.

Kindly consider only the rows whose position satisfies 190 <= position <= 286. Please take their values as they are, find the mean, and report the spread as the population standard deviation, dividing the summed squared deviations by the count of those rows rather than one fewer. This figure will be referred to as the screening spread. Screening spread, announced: 0.22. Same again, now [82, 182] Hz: 0.13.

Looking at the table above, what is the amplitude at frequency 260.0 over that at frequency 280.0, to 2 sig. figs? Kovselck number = 0.99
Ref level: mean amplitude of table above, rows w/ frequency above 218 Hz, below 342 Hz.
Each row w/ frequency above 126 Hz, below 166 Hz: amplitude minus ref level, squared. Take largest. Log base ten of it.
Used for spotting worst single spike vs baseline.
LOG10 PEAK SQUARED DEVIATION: -2.0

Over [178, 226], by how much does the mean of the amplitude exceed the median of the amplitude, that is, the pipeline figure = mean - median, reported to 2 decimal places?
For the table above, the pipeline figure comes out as -0.08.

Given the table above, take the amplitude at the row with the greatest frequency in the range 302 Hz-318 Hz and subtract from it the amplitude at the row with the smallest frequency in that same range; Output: 0.02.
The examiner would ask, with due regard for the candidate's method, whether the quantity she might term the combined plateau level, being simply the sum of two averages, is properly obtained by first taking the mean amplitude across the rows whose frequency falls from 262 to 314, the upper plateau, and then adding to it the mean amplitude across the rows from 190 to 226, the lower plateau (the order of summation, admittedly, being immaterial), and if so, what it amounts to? 3.59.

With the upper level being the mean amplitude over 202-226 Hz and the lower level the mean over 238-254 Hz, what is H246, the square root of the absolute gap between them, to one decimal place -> 0.5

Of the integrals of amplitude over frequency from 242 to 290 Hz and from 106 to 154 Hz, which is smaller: 79.3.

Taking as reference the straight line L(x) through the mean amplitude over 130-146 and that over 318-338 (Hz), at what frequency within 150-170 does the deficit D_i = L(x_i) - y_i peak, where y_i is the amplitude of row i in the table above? 164.0 Hz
